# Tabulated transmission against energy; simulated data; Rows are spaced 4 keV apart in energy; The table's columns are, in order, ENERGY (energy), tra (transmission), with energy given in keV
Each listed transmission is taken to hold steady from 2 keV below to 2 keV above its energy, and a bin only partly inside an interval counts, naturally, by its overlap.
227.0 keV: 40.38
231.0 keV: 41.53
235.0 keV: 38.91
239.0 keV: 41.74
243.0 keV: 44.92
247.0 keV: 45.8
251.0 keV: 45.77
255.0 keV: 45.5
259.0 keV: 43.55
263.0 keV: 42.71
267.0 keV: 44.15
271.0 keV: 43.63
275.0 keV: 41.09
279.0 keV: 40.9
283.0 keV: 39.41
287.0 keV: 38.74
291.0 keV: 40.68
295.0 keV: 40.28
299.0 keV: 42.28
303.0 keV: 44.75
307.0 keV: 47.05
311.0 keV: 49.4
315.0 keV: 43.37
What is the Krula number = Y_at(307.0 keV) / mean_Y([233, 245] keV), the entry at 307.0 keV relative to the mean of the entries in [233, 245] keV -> 1.12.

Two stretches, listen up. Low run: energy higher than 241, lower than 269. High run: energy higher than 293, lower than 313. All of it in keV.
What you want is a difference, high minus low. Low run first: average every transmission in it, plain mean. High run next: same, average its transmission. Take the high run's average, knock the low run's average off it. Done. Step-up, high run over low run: 0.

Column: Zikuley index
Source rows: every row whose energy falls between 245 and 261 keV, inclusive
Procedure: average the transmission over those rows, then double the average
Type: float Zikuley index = 90.3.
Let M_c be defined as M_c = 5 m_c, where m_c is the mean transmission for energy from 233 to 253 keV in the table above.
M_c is 217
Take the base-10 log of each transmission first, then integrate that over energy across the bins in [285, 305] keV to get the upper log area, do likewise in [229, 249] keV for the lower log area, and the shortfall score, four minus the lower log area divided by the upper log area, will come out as 2.99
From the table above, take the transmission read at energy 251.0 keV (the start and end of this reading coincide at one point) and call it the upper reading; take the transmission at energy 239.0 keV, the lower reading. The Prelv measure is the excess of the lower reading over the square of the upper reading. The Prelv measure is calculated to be -2053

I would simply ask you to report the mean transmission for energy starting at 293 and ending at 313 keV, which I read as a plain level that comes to 44.8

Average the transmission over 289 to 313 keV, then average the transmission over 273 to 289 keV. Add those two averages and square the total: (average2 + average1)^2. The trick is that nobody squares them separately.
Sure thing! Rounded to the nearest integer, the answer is 7074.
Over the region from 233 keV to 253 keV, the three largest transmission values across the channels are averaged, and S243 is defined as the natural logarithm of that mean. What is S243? 3.82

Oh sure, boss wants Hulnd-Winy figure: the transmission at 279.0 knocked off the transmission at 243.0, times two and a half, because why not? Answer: 10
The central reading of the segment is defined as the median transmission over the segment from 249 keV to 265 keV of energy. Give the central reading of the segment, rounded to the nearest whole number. 45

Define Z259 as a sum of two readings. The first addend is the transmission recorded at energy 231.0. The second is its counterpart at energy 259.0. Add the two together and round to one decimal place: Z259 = 85.1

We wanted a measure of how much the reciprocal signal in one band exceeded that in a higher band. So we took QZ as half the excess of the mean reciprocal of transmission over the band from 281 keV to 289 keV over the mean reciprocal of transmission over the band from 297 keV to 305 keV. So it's 0.0013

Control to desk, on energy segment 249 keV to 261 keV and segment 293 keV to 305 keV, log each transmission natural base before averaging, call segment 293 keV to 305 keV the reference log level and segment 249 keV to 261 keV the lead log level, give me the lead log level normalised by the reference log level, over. 1.02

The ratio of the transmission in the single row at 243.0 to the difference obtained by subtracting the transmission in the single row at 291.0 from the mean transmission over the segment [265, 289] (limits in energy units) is 70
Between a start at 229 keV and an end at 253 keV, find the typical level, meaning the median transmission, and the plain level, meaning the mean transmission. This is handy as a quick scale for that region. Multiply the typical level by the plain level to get 1868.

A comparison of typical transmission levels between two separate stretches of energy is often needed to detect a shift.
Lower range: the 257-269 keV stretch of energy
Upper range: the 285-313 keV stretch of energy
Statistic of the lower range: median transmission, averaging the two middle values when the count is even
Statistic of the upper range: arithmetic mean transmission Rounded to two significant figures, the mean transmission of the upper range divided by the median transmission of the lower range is 0.99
